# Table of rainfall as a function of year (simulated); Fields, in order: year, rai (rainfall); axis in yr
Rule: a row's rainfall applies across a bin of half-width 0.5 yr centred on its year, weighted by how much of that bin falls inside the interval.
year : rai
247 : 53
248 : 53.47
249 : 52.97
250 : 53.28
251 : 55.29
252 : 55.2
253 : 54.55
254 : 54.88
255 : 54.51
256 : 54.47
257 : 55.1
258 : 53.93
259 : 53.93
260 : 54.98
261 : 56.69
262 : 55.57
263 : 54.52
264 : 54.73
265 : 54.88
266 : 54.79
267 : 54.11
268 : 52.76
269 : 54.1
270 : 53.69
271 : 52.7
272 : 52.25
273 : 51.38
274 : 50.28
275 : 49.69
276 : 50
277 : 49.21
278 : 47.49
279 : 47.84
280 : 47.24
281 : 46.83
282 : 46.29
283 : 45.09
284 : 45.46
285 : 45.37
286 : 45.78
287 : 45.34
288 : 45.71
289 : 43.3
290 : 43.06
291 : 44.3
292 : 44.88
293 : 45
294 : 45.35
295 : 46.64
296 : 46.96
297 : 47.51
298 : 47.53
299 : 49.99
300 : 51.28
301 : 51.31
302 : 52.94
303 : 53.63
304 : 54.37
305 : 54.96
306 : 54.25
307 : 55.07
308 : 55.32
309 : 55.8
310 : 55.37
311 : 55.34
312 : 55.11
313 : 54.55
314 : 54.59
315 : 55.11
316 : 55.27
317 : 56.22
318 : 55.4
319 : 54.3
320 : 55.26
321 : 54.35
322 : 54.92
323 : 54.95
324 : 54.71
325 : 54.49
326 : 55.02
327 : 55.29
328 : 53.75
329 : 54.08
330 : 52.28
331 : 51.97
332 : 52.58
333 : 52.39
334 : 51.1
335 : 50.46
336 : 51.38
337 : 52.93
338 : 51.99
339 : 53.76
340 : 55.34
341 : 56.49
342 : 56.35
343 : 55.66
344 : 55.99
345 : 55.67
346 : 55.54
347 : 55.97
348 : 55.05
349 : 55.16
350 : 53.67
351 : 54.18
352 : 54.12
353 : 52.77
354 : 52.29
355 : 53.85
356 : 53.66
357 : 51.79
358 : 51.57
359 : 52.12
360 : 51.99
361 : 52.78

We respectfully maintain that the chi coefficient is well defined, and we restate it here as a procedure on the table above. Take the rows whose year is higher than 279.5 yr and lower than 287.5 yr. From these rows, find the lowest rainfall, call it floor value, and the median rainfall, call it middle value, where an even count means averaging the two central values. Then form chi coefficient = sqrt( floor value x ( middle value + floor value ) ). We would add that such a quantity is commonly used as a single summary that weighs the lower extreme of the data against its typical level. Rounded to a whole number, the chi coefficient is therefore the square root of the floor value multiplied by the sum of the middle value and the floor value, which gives 64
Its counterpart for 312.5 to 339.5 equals 73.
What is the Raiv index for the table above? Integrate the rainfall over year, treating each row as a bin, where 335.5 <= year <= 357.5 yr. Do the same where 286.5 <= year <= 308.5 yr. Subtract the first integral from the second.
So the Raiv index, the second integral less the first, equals -115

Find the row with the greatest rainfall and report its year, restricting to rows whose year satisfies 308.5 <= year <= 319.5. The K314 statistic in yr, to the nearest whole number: 317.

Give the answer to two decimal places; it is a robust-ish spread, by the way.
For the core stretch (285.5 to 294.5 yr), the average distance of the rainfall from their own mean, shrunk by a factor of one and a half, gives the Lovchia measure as 0.53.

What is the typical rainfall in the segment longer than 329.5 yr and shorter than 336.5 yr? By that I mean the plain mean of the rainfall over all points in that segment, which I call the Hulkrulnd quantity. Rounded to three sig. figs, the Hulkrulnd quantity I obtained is 51.7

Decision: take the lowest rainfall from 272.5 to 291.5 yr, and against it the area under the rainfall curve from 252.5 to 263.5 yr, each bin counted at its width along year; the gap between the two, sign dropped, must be 560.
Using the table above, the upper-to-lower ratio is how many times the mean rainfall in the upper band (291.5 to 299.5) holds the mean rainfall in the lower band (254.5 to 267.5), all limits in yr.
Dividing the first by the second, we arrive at 0.85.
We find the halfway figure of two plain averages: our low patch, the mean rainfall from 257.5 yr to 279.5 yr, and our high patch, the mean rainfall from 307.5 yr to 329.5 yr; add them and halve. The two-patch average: 53.8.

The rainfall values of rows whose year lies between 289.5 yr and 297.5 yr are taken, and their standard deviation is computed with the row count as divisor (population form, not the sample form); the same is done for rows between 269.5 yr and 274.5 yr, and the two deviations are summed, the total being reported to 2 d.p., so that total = 2.55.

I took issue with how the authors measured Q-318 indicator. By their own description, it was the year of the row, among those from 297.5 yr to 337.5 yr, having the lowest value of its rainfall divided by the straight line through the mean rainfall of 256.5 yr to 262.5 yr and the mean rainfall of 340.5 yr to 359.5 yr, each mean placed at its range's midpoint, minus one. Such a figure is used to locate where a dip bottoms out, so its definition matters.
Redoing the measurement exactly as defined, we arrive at 298 yr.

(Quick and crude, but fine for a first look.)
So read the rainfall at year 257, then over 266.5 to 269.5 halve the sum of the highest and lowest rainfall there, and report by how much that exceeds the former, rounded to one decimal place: -1.7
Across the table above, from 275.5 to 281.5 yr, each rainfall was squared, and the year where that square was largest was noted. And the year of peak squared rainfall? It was 276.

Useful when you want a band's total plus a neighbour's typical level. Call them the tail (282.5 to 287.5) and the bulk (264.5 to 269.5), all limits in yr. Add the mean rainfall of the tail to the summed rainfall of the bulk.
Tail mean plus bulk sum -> 316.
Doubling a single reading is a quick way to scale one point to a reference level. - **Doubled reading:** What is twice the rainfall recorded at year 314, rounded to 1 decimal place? 109.2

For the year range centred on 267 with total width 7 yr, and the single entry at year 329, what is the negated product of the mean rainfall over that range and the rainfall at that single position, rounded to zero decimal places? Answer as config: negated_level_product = -2929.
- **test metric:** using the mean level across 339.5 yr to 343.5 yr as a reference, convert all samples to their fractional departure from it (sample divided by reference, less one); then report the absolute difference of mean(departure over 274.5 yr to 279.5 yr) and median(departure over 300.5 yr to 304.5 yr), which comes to 0.079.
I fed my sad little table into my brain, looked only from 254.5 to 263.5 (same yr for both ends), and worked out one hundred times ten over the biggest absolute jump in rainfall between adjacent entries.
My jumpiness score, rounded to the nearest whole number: 585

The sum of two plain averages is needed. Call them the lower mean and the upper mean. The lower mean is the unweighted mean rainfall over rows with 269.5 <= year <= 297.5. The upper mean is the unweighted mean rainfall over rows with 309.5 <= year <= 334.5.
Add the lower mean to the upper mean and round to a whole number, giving 102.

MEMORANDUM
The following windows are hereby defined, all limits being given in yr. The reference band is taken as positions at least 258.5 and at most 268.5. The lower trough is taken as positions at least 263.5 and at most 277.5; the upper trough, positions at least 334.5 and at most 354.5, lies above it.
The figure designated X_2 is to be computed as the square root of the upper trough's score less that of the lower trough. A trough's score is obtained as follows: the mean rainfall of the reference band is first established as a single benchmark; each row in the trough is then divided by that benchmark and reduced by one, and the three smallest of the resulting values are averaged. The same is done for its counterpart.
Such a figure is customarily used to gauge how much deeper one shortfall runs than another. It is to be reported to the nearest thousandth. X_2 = 0.173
